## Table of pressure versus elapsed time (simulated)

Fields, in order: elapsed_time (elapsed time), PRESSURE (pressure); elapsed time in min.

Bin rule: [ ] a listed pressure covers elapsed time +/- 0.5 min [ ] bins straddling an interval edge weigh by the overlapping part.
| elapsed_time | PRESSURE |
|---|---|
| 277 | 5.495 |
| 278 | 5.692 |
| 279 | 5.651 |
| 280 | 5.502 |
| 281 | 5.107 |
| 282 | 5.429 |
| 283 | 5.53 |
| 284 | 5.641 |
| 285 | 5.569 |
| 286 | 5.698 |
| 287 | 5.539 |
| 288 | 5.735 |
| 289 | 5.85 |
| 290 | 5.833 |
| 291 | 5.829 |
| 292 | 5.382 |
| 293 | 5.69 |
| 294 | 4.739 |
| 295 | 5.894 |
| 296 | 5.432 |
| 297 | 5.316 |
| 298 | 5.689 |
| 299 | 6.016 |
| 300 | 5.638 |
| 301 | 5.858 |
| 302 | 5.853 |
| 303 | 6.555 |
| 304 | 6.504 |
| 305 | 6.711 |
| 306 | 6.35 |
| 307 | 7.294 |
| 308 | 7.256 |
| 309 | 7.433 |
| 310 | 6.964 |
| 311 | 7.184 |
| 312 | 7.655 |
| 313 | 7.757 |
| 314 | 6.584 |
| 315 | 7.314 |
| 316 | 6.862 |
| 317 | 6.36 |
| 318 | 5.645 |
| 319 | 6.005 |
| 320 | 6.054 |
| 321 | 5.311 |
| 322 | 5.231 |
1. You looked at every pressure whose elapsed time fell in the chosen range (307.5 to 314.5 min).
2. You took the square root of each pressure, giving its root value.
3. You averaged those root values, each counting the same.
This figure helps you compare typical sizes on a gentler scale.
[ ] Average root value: 2.69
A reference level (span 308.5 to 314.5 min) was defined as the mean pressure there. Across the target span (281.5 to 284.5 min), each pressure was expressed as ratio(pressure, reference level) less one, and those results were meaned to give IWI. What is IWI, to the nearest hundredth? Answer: -0.24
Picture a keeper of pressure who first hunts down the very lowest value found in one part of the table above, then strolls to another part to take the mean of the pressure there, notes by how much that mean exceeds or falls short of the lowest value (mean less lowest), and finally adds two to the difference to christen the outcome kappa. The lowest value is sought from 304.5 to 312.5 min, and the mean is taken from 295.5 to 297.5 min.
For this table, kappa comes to 1.0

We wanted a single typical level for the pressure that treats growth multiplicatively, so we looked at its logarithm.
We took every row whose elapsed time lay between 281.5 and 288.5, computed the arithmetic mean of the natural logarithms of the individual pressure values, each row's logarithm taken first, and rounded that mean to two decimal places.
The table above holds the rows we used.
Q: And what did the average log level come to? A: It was 1.72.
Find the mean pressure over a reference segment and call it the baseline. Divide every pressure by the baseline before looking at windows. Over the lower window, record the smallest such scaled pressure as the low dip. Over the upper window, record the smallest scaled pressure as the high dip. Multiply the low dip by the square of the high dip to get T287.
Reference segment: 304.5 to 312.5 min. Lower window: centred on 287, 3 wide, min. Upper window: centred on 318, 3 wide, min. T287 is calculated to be 0.49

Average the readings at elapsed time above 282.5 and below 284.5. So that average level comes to 5.59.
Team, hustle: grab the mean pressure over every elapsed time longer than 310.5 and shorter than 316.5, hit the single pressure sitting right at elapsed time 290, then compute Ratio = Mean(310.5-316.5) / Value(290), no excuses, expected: 1.24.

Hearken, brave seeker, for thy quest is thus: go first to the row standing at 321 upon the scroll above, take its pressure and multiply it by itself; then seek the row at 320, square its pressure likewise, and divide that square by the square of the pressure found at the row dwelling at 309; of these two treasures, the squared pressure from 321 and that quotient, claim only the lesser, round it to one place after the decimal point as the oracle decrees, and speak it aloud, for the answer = 0.7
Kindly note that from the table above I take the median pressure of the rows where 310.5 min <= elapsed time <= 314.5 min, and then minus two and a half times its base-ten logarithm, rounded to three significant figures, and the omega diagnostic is -2.18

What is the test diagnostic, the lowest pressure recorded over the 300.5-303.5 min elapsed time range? 5.853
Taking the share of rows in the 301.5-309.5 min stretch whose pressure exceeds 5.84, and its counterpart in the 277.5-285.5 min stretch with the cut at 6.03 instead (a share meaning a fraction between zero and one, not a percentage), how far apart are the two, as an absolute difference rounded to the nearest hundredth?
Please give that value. 1.00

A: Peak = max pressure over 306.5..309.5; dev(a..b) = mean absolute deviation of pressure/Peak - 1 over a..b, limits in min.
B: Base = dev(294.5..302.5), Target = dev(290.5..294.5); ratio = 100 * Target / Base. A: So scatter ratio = 181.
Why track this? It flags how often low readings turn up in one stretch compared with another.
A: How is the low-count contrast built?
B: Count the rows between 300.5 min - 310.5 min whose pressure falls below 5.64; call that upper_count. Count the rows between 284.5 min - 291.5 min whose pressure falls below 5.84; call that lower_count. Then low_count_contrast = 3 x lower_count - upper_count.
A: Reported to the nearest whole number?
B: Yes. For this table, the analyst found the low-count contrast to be 18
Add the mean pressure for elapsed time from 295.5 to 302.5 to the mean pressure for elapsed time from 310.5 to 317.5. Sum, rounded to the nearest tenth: 12.8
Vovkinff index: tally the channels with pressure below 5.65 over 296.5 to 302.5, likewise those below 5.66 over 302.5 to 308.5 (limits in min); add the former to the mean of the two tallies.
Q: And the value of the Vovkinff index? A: 3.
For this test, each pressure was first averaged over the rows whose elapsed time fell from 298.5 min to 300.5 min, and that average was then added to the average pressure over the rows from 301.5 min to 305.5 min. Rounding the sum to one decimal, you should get 12.2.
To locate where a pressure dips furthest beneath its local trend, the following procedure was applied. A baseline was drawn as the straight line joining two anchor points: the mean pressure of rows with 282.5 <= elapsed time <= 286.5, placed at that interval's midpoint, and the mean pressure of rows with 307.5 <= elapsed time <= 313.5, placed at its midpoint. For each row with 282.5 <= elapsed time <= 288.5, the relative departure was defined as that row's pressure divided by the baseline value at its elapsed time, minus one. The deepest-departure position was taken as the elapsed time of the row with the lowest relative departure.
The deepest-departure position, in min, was 287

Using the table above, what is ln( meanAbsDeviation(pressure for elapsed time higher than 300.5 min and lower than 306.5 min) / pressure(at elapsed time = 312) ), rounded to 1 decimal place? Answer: -3.2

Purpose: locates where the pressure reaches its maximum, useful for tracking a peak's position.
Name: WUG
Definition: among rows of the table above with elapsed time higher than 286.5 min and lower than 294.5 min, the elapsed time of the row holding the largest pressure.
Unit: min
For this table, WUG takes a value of 289 min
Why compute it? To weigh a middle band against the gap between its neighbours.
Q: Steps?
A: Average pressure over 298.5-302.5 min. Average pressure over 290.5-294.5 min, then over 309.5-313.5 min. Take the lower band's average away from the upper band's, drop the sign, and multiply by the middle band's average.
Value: 12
